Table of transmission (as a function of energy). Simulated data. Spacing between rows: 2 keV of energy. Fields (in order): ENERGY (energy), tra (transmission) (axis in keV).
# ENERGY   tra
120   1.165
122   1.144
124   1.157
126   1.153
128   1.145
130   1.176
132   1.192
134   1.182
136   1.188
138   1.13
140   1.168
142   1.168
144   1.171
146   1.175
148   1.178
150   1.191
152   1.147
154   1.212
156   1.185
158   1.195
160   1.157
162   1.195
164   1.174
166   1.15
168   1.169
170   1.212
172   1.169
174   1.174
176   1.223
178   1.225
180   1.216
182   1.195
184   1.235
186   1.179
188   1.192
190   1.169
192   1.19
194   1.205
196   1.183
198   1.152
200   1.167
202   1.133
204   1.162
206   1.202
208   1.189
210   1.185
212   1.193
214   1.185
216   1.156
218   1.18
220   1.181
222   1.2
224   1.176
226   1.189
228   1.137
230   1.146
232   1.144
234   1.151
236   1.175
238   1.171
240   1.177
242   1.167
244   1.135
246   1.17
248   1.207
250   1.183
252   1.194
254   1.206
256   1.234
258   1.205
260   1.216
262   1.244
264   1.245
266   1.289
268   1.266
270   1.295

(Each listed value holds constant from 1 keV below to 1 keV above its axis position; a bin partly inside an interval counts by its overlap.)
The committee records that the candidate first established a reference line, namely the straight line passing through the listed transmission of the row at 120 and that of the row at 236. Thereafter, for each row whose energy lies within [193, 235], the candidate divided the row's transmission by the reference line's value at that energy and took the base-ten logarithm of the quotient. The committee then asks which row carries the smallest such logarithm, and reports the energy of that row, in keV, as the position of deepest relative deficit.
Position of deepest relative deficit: 202 keV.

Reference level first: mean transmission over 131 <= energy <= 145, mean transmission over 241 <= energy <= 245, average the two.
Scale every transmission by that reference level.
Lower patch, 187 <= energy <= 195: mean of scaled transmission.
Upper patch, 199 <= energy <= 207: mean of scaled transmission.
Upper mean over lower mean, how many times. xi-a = 0.981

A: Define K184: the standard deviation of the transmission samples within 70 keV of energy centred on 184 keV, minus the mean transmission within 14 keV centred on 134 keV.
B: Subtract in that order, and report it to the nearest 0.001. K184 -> -1.145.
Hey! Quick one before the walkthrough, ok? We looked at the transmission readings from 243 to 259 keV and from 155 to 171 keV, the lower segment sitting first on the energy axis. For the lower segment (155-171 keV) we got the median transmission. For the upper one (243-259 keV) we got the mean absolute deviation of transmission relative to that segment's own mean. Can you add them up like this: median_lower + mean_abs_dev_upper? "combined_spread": 1.20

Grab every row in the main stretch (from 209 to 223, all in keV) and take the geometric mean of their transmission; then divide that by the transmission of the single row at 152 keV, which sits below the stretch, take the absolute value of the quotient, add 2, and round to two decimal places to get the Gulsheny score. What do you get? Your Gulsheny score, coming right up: 3.03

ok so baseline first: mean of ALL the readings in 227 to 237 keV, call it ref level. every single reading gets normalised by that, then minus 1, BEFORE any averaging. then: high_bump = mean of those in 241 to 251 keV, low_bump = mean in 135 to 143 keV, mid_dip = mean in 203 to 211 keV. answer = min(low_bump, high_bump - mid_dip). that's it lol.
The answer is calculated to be -0.011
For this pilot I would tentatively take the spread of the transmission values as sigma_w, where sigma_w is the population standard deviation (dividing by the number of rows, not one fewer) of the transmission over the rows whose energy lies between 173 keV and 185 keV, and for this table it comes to 0.021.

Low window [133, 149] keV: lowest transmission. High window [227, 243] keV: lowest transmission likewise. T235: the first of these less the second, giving -0.007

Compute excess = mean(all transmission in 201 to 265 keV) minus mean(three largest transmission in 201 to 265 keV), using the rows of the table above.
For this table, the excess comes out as -0.059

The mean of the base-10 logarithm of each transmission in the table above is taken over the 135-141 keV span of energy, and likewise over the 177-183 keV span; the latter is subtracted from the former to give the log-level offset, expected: -0.018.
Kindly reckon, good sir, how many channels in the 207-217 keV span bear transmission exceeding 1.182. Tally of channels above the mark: 4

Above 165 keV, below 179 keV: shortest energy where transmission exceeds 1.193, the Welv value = 170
